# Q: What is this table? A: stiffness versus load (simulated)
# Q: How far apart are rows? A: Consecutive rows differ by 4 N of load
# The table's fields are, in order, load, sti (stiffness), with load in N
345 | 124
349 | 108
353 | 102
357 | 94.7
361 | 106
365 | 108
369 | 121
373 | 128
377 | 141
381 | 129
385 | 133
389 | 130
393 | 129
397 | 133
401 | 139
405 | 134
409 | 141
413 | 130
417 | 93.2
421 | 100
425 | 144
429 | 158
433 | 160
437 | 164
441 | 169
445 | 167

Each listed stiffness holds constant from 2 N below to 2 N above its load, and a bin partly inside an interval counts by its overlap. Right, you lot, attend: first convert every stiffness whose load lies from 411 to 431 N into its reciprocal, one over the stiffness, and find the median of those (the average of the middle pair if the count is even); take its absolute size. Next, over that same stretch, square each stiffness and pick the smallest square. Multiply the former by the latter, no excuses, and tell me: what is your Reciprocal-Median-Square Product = 67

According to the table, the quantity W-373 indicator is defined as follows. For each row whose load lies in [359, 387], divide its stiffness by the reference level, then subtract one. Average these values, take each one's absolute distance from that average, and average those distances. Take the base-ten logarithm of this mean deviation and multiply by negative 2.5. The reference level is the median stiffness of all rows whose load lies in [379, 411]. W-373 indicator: 2.77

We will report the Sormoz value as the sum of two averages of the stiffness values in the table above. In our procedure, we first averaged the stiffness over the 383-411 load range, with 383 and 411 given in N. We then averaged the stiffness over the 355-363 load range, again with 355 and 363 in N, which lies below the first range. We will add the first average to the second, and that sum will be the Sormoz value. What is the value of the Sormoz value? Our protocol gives 234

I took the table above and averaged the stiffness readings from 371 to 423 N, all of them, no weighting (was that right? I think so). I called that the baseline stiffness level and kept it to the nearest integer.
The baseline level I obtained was 128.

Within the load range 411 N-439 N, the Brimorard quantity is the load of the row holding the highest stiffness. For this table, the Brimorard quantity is 437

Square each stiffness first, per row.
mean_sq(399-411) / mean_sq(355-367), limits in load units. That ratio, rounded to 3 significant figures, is 1.79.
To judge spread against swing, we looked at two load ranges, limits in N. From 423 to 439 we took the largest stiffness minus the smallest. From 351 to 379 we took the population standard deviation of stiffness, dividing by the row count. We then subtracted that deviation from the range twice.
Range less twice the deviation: -10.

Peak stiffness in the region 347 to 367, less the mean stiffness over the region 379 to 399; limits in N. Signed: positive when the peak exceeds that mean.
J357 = -23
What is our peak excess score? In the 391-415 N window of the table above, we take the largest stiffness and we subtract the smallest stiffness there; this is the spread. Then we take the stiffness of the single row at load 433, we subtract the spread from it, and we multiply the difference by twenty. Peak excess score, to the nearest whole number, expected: 2960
